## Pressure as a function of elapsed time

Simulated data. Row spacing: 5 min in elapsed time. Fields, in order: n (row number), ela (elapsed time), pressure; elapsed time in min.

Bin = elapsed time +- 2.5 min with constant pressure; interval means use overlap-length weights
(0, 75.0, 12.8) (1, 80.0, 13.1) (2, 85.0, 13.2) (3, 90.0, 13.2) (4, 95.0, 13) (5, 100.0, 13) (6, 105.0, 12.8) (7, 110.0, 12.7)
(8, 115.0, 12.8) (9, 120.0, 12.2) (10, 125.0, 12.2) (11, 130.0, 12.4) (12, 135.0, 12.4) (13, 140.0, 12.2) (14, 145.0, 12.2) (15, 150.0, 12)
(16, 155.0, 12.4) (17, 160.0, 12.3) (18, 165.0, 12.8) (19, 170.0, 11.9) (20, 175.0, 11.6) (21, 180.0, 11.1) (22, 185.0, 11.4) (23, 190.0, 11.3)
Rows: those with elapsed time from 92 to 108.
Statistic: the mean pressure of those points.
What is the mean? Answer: 12.9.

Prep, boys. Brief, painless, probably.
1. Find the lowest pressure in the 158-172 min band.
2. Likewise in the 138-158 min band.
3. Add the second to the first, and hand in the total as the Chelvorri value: 23.9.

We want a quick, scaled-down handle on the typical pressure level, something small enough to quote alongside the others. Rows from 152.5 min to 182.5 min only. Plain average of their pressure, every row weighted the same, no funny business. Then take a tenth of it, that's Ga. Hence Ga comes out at 1.20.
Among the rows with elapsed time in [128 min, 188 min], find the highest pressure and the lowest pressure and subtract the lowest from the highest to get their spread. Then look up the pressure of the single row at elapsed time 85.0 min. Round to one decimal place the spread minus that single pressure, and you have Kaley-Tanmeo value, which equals -11.5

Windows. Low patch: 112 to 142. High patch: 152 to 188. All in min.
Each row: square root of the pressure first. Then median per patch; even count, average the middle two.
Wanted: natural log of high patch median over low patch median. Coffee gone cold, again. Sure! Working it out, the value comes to -0.017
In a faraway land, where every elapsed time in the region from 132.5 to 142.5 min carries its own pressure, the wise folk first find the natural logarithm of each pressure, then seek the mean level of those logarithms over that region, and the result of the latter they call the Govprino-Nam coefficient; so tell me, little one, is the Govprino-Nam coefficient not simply 2.51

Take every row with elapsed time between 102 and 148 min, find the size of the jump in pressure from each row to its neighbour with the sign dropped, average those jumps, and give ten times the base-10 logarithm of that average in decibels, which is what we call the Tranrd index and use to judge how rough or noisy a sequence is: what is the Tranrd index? -8.2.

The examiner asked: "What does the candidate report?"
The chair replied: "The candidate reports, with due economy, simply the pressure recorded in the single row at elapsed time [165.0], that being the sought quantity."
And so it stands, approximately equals 12.8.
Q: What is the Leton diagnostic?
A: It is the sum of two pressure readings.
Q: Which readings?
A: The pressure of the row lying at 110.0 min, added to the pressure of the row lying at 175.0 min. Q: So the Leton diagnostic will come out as 24.3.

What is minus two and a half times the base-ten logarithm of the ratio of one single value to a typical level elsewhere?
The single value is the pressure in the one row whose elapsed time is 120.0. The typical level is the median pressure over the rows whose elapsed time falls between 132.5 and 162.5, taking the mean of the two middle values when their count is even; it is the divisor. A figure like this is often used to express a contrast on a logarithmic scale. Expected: 0.00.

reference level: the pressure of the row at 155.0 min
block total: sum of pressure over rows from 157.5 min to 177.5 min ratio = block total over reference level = 3.92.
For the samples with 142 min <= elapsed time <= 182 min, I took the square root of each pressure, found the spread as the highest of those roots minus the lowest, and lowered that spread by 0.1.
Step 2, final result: 0.15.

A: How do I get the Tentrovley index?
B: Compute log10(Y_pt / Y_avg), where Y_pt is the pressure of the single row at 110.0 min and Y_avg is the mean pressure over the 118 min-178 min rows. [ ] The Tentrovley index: 0.017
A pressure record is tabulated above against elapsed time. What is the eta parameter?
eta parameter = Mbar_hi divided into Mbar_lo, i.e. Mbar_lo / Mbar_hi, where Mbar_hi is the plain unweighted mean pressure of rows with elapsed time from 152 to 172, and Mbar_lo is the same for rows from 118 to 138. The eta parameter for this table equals 0.996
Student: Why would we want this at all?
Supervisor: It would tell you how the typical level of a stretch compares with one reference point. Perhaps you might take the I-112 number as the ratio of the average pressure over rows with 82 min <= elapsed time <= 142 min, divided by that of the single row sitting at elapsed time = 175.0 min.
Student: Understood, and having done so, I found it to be 1.09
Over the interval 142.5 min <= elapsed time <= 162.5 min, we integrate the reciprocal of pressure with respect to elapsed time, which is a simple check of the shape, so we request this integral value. 1.64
